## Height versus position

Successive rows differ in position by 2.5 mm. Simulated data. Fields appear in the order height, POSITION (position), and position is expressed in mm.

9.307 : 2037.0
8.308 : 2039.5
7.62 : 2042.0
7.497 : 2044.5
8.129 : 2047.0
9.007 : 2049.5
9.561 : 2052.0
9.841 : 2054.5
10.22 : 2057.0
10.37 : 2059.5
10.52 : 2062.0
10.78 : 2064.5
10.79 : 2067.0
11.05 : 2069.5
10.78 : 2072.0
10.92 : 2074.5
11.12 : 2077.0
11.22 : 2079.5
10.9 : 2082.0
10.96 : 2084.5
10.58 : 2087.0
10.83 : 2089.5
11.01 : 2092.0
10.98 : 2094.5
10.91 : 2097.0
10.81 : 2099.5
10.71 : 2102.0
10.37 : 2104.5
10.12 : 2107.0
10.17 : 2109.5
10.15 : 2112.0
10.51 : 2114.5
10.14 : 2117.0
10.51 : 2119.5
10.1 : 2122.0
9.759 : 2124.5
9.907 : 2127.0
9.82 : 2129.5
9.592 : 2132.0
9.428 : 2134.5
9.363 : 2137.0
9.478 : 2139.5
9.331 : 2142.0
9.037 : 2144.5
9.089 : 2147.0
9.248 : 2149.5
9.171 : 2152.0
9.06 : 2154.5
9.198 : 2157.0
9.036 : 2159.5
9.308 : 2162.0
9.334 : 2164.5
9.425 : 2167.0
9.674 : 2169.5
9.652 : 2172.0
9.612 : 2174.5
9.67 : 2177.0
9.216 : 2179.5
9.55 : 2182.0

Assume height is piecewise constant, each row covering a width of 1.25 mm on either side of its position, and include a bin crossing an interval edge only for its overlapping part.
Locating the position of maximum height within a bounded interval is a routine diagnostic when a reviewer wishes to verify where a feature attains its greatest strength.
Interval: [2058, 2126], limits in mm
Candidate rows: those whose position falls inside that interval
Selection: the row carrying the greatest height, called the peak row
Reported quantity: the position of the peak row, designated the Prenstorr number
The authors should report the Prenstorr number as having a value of 2079.5 mm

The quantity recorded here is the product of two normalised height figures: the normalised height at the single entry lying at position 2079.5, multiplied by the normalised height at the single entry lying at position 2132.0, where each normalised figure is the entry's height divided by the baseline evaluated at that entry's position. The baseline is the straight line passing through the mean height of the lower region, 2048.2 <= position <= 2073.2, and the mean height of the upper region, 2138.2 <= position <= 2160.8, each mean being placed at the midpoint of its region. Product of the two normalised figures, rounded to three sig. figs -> 1.14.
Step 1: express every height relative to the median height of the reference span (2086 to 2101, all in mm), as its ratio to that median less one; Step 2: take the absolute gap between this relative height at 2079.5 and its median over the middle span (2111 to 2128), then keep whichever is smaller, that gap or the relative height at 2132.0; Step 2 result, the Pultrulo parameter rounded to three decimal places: -0.118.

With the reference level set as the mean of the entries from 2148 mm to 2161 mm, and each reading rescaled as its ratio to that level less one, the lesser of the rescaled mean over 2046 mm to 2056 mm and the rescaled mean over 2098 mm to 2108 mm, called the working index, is 0.00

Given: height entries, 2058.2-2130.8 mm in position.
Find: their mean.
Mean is 10.6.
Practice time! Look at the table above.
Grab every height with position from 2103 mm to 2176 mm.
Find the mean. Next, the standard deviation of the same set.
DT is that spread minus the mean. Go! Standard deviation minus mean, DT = -9.2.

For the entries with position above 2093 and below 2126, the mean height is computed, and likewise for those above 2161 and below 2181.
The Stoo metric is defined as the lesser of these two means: 9.49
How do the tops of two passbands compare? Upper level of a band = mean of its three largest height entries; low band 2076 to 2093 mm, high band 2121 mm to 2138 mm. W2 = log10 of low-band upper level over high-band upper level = 0.048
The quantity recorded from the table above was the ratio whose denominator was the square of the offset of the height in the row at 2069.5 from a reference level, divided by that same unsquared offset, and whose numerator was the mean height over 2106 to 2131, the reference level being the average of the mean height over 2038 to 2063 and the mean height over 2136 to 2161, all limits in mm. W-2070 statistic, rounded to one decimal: 5.3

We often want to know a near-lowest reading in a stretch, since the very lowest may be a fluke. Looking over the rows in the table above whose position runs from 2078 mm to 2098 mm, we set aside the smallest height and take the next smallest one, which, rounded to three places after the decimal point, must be 10.830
